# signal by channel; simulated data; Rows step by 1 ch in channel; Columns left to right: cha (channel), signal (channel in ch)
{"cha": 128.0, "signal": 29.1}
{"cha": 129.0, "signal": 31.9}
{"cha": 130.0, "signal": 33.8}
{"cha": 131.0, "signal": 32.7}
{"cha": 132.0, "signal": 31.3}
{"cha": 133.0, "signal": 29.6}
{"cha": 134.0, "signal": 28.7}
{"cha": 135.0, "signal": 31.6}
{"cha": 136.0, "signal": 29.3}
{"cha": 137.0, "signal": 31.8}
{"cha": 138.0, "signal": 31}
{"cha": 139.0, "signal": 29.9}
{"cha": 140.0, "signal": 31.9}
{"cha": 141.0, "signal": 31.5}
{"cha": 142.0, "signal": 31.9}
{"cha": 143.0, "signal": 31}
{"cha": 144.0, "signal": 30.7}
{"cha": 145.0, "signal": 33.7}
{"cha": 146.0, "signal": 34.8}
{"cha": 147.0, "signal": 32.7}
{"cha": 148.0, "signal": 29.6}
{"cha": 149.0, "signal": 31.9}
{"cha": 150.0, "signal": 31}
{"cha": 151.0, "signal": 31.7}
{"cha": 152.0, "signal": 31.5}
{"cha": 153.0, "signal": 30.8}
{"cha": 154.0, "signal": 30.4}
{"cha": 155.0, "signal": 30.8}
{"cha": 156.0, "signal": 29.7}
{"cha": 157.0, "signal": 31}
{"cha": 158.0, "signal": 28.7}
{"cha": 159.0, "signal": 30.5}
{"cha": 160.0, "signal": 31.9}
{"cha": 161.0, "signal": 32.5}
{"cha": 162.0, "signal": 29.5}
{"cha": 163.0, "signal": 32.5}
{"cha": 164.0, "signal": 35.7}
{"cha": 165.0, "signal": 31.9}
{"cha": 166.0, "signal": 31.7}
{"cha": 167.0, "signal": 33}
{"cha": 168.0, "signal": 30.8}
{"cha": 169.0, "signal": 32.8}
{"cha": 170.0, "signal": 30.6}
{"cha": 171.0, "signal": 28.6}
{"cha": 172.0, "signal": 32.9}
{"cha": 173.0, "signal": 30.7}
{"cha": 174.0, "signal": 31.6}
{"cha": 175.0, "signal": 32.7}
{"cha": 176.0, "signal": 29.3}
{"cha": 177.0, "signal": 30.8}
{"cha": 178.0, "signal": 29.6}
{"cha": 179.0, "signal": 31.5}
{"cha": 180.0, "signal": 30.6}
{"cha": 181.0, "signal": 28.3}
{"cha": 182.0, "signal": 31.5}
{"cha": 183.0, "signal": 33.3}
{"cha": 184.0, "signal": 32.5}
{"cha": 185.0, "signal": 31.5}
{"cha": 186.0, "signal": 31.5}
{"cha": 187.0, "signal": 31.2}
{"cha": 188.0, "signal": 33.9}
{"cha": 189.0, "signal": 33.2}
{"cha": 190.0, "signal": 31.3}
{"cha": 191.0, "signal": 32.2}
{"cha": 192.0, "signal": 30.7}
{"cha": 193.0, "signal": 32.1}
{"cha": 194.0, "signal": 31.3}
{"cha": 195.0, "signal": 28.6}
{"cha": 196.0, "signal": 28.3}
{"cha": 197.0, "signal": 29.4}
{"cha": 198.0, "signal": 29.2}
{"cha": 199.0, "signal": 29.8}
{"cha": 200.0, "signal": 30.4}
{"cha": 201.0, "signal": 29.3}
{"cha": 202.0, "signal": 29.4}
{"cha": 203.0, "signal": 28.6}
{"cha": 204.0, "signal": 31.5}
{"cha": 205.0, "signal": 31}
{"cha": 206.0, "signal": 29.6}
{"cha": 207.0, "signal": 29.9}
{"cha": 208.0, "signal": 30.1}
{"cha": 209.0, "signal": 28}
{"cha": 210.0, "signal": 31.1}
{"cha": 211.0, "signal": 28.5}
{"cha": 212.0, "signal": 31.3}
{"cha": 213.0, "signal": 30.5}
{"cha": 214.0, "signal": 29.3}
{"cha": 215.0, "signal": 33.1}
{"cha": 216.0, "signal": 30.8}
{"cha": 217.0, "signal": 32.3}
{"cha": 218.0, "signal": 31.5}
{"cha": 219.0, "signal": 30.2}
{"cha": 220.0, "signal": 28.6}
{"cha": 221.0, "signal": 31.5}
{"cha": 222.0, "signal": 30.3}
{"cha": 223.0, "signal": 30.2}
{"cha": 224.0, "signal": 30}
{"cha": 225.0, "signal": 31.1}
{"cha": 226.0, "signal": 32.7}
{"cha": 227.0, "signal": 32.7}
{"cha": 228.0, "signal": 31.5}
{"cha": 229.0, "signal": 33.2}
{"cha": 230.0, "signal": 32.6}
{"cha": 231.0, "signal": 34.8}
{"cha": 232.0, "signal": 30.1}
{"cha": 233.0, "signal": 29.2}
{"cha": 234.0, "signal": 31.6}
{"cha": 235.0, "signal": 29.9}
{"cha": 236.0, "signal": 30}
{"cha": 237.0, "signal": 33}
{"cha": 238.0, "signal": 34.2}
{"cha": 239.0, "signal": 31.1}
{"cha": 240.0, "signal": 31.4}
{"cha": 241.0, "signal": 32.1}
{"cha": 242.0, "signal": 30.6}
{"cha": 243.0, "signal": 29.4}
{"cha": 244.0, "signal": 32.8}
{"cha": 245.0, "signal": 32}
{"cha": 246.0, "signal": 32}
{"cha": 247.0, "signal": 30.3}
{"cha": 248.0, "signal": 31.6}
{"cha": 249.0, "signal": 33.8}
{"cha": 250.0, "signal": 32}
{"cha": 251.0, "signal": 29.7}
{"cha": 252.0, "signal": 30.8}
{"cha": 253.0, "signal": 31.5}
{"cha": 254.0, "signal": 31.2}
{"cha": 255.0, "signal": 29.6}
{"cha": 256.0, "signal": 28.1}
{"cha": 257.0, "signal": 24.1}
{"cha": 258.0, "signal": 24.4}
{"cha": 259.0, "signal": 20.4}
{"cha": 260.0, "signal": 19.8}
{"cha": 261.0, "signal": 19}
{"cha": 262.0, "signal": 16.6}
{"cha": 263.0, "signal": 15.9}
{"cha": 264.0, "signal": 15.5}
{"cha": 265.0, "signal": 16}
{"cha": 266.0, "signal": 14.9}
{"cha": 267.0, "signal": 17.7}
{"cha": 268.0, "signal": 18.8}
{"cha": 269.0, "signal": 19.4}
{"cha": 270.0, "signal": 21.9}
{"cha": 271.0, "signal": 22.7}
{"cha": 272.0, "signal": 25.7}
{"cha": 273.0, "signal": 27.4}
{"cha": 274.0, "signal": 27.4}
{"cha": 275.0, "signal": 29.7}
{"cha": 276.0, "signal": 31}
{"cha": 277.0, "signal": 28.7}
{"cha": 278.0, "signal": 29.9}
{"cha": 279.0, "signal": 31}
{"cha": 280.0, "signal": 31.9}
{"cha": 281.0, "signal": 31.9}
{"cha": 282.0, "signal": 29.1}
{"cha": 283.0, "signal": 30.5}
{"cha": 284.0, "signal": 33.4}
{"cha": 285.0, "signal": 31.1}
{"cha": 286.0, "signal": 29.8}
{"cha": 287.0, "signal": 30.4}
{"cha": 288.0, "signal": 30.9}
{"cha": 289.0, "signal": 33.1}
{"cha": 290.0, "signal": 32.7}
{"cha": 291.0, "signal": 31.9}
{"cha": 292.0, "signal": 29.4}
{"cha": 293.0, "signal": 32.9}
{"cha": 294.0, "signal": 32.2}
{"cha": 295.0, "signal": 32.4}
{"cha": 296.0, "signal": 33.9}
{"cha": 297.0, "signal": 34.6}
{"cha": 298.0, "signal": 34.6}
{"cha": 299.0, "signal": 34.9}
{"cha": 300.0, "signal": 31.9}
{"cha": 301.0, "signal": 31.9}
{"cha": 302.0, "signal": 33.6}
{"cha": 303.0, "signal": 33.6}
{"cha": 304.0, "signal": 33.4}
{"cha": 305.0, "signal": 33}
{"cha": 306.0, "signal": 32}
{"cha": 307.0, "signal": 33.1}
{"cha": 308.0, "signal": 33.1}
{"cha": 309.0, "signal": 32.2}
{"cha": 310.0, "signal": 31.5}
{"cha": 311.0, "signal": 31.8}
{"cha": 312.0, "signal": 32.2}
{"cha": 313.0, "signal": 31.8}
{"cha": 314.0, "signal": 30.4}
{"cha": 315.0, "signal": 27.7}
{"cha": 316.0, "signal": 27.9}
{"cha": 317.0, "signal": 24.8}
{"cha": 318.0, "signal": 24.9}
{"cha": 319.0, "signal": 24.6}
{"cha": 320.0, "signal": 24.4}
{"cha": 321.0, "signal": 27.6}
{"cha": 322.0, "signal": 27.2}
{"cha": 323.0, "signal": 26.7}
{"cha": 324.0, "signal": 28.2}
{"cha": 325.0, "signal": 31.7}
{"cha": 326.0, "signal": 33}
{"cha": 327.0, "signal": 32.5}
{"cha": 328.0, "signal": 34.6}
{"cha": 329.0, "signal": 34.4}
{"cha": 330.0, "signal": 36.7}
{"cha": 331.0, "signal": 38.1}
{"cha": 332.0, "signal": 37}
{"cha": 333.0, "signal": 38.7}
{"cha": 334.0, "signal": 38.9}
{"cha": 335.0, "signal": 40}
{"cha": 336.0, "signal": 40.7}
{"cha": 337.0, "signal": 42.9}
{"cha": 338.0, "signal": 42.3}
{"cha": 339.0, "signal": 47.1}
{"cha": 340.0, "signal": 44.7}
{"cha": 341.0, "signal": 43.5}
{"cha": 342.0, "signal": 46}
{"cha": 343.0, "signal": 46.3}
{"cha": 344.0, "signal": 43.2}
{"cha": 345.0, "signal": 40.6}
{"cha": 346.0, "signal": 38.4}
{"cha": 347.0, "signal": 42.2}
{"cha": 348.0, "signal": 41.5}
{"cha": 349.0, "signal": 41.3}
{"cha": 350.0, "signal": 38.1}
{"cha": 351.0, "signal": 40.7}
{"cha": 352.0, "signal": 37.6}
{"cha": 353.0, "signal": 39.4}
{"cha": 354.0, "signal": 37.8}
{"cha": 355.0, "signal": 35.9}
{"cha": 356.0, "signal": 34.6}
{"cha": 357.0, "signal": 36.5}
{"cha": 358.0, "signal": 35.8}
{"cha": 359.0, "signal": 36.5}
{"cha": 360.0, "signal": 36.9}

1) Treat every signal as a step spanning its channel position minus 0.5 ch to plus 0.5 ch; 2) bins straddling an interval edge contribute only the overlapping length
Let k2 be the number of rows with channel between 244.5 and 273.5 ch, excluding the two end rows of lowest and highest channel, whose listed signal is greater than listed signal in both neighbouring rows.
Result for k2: 4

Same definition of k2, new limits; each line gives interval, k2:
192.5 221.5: 9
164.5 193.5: 9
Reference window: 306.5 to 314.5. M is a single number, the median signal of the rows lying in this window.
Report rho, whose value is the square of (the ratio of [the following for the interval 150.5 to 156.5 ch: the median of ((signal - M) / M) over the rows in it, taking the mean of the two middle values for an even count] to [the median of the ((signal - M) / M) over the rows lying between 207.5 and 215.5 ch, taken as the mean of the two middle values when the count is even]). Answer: 0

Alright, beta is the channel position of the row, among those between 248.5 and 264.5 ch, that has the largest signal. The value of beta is 249.0 ch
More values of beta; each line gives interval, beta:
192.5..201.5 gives 193.0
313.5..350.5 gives 339.0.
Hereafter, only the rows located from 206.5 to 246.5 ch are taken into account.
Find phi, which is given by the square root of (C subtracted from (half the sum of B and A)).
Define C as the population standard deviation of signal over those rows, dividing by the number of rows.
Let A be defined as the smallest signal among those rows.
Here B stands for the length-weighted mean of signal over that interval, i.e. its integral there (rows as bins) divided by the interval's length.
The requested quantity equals 5.3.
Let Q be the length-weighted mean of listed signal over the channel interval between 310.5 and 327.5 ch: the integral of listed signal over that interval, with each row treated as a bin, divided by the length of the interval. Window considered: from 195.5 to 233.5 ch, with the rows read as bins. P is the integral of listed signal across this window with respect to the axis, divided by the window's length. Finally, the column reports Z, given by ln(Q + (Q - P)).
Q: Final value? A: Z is 3.29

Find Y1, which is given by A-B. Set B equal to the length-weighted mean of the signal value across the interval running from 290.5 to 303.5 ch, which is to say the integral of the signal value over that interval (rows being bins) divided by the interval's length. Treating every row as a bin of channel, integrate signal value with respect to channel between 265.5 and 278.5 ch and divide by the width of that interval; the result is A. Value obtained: -9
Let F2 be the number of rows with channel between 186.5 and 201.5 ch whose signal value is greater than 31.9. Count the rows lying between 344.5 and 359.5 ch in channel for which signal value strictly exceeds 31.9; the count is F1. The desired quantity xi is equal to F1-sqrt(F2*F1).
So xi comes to 7.3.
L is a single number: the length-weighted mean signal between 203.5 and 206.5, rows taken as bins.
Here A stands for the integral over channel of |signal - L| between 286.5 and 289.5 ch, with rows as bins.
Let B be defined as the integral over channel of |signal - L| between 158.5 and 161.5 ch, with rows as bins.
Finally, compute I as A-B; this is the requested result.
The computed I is 0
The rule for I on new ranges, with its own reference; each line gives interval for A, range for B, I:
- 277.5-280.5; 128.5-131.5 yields -4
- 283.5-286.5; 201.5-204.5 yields 0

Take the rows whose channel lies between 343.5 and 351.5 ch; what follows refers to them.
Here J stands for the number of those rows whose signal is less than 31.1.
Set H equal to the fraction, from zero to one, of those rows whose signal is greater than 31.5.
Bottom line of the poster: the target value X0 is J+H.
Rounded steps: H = 1.0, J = 0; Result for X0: 1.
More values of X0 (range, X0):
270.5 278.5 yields 8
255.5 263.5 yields 8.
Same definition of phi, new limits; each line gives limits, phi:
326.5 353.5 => 5.7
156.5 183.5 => 5.3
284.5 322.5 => 5.0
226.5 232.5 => 5.5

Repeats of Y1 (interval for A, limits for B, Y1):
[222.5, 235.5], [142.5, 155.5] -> 0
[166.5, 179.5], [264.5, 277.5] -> 8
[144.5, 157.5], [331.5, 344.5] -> -11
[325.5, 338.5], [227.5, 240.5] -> 6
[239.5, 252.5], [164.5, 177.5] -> 0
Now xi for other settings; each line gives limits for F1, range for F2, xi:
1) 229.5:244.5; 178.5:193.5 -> 0.0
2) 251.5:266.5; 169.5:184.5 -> 0.0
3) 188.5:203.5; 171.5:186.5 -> -0.5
